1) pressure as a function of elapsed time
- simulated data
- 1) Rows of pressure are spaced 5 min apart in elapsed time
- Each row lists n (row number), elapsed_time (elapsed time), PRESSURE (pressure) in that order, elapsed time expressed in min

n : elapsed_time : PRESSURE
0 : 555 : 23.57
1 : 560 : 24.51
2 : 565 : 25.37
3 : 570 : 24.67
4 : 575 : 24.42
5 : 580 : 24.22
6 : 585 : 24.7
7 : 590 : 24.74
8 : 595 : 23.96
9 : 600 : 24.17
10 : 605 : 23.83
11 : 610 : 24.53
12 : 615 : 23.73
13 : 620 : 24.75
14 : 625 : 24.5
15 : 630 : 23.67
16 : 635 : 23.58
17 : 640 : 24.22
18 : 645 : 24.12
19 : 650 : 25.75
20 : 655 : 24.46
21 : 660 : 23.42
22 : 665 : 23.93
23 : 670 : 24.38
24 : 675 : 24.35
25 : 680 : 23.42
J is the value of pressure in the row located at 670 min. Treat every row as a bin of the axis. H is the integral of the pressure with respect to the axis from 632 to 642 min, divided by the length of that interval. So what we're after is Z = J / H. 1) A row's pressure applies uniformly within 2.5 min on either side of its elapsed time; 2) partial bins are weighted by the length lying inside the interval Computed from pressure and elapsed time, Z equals 1.02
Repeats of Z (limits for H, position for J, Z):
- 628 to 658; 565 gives 1.04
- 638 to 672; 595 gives 0.98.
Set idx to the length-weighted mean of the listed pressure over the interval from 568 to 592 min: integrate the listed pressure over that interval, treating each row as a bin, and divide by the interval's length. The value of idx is 24.5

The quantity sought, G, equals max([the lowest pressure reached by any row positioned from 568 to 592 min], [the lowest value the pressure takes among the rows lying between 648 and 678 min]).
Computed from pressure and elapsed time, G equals 24.22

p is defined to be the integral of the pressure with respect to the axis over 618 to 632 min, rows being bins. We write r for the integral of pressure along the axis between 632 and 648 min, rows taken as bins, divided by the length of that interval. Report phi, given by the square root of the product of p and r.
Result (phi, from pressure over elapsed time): 90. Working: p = 340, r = 24.02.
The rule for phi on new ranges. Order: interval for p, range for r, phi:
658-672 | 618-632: 90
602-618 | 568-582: 97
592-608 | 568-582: 97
